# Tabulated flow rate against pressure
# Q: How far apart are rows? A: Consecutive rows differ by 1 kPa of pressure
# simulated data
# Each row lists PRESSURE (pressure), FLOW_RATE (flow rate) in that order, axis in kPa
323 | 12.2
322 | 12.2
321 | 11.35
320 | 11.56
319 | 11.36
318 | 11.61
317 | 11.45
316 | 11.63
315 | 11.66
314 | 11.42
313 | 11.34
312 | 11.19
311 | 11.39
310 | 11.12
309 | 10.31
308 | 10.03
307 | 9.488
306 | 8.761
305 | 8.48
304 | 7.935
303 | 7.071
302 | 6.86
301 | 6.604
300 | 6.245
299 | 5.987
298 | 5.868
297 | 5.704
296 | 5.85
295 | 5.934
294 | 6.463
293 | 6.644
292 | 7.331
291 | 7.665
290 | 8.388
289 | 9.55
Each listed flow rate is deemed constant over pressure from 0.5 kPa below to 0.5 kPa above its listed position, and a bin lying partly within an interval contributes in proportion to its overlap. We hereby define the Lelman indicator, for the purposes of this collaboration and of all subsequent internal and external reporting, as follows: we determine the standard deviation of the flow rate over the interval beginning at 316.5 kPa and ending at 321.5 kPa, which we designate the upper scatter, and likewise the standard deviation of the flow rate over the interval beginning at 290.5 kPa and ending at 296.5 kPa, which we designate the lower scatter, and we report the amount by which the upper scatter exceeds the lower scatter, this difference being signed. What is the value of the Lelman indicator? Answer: -0.6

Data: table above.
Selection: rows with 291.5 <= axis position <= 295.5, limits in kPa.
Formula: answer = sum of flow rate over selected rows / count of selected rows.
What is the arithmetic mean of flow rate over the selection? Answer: 7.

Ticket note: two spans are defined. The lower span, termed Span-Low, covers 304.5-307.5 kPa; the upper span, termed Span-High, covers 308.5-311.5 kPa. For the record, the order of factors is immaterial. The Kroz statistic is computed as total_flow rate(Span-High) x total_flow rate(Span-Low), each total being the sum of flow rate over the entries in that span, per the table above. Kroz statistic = 877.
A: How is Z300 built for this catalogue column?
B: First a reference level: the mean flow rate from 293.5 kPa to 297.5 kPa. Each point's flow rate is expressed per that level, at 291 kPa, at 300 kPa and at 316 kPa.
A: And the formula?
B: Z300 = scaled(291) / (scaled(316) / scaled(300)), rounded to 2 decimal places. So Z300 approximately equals 0.69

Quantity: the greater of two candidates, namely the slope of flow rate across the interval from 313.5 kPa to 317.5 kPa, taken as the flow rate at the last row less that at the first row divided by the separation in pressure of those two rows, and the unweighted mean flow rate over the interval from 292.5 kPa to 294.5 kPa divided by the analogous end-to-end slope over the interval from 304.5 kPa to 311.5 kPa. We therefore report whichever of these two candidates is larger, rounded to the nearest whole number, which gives 14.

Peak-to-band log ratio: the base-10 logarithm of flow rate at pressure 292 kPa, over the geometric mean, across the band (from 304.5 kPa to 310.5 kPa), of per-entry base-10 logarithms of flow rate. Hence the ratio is 0.88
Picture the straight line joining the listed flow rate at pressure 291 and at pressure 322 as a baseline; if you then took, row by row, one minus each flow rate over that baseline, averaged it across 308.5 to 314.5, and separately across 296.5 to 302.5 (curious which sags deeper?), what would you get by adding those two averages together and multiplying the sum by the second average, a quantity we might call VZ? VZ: 0.08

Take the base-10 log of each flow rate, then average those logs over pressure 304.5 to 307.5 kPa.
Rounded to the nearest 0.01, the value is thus 0.95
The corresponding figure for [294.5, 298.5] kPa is 0.77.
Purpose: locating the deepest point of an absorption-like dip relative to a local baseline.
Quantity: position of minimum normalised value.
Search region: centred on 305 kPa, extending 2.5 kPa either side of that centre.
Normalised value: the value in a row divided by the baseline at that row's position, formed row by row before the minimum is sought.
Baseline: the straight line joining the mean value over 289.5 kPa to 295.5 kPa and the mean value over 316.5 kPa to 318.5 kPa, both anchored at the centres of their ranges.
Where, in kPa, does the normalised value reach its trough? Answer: 303 kPa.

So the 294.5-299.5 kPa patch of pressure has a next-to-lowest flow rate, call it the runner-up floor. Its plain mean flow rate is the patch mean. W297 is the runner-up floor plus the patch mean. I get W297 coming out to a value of 12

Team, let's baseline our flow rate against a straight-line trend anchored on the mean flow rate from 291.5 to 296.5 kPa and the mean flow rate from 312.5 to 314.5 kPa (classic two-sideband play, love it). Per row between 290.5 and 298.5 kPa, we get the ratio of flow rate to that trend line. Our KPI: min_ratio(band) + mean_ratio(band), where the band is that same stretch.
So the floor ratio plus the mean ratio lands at 1.78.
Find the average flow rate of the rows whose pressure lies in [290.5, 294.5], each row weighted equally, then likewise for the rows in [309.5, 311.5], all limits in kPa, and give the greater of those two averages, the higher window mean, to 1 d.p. 11.3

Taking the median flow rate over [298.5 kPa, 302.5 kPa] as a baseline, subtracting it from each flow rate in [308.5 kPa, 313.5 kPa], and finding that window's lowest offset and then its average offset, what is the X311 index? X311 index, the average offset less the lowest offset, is 0.8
